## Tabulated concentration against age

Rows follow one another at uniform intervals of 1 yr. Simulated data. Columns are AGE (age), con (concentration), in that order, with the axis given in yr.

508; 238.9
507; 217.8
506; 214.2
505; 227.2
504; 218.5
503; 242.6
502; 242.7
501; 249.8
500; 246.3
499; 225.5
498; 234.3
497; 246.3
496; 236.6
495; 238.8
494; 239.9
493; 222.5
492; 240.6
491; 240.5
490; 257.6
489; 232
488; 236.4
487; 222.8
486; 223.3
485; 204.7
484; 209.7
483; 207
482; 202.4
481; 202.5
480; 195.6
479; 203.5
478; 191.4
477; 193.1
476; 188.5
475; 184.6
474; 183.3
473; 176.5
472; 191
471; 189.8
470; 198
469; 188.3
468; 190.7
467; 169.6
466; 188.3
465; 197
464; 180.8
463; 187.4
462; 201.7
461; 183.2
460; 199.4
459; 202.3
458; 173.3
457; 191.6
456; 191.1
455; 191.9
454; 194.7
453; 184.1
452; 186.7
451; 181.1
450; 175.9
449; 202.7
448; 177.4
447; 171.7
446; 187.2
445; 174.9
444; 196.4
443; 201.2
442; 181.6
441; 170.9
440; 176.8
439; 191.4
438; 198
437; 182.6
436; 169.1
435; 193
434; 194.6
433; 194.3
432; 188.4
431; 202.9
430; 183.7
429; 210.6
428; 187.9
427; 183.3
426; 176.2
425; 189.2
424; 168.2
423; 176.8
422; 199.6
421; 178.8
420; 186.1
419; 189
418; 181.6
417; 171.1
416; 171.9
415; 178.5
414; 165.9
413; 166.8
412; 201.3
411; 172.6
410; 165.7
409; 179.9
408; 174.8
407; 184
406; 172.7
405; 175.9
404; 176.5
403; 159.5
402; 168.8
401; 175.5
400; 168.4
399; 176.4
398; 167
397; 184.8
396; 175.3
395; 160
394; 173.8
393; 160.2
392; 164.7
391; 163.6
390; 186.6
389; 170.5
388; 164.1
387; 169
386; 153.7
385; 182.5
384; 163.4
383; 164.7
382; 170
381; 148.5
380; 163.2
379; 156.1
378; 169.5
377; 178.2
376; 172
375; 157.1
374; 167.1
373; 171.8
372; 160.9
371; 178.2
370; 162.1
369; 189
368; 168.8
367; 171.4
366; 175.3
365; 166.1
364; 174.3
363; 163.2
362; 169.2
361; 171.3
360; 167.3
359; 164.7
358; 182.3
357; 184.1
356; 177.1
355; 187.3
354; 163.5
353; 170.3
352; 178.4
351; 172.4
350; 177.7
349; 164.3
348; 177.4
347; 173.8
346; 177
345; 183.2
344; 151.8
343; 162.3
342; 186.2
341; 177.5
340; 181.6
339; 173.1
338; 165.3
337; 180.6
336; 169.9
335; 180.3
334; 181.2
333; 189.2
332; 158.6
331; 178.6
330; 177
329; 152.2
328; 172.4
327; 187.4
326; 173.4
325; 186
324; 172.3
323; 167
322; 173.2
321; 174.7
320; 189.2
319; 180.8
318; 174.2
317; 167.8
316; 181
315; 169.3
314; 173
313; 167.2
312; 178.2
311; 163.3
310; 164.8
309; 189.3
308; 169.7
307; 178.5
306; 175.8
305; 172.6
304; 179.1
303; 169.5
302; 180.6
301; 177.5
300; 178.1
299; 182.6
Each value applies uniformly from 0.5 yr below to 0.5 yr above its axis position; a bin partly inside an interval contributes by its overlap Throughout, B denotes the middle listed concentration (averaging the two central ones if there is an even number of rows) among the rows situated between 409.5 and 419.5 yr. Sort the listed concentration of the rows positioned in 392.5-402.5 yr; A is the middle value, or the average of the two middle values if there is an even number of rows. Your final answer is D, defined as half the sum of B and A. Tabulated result 172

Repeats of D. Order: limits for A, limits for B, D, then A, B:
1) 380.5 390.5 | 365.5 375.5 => 168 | 167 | 170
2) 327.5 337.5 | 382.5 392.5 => 171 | 178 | 165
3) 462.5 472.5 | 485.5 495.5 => 213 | 189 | 238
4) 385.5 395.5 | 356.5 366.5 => 167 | 164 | 170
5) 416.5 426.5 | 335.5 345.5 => 178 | 180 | 175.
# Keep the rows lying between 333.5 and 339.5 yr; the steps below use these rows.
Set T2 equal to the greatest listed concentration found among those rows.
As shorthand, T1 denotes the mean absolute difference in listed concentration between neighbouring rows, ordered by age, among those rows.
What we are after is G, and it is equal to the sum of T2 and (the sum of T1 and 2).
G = 192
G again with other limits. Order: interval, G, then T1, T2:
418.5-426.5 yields 215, 14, 199.6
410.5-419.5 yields 216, 13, 201.3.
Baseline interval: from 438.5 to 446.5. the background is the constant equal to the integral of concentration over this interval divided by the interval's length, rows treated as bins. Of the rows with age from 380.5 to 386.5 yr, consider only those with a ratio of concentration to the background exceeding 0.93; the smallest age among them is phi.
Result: 385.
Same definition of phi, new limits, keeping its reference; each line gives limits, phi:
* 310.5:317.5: 312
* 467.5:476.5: 468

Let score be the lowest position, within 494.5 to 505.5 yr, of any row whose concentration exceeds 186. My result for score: 495 yr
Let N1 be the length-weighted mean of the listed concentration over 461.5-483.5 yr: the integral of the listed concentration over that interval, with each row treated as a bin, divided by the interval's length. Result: 191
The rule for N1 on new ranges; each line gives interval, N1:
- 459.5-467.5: 188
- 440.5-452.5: 184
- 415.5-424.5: 180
